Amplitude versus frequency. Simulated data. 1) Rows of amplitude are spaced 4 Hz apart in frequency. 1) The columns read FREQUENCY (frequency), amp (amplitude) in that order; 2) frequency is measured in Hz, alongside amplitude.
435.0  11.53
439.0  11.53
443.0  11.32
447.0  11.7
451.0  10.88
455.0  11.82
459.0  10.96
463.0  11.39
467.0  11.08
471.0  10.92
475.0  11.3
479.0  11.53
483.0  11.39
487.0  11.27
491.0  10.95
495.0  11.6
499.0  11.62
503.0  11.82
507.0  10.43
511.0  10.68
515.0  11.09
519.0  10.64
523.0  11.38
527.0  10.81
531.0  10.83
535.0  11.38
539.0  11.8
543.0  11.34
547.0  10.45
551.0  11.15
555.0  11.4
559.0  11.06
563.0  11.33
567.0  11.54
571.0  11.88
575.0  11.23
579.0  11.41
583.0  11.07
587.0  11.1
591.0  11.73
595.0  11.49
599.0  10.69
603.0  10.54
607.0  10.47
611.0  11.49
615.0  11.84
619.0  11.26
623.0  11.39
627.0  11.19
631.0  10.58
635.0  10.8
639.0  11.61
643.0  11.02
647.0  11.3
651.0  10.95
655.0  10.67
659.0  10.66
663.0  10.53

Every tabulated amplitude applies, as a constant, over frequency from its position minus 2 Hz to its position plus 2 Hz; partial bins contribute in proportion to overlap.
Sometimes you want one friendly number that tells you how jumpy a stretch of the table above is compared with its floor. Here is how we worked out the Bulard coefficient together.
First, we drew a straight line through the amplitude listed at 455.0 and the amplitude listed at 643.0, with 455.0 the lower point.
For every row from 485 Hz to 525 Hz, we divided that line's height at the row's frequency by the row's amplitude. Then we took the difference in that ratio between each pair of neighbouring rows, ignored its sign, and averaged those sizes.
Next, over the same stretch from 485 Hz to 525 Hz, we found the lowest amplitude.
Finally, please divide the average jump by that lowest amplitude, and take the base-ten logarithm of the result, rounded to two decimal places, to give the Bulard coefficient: -2.34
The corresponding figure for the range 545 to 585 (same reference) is -2.50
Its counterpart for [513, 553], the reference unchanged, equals -2.32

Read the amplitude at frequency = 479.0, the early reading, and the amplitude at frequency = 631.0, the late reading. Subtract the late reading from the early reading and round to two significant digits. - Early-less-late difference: 0.95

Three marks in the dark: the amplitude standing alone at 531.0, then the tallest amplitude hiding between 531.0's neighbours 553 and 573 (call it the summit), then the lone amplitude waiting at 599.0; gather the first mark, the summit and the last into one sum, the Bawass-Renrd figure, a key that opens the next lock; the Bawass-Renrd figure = 33.4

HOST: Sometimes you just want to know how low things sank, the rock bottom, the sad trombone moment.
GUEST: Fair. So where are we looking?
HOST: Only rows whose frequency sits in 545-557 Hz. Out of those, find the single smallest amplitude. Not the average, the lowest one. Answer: 10.45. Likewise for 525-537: 10.81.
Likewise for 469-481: 10.92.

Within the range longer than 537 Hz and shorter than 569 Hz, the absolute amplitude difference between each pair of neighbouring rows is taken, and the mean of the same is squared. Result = 0.20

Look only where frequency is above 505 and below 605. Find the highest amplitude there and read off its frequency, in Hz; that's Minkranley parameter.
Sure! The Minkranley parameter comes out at 571.0 Hz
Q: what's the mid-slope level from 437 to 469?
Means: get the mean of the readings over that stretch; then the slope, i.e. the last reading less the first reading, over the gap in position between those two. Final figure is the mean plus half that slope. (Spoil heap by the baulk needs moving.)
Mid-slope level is 11.33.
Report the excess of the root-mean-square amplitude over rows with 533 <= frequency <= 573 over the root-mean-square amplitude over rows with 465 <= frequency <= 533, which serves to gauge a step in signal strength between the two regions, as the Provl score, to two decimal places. 0.20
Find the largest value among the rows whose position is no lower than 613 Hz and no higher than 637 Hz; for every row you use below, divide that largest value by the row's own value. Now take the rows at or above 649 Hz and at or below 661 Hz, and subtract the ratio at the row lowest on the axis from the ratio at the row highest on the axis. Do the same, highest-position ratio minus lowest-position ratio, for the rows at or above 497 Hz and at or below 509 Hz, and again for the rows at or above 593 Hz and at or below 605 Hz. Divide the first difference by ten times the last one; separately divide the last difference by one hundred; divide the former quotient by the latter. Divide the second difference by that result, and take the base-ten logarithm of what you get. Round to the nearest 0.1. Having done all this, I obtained -2.5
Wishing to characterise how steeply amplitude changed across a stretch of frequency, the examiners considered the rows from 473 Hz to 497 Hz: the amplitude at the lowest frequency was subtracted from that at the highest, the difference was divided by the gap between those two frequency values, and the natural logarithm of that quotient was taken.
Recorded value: -4.20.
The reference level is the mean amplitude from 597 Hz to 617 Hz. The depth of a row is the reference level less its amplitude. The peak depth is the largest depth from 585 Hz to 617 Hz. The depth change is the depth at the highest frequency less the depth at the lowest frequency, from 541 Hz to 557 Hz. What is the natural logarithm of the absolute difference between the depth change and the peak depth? -0.5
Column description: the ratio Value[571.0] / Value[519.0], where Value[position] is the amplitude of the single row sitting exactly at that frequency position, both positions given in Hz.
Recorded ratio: 1.12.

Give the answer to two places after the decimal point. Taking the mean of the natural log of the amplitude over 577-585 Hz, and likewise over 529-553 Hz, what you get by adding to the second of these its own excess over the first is 2.40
